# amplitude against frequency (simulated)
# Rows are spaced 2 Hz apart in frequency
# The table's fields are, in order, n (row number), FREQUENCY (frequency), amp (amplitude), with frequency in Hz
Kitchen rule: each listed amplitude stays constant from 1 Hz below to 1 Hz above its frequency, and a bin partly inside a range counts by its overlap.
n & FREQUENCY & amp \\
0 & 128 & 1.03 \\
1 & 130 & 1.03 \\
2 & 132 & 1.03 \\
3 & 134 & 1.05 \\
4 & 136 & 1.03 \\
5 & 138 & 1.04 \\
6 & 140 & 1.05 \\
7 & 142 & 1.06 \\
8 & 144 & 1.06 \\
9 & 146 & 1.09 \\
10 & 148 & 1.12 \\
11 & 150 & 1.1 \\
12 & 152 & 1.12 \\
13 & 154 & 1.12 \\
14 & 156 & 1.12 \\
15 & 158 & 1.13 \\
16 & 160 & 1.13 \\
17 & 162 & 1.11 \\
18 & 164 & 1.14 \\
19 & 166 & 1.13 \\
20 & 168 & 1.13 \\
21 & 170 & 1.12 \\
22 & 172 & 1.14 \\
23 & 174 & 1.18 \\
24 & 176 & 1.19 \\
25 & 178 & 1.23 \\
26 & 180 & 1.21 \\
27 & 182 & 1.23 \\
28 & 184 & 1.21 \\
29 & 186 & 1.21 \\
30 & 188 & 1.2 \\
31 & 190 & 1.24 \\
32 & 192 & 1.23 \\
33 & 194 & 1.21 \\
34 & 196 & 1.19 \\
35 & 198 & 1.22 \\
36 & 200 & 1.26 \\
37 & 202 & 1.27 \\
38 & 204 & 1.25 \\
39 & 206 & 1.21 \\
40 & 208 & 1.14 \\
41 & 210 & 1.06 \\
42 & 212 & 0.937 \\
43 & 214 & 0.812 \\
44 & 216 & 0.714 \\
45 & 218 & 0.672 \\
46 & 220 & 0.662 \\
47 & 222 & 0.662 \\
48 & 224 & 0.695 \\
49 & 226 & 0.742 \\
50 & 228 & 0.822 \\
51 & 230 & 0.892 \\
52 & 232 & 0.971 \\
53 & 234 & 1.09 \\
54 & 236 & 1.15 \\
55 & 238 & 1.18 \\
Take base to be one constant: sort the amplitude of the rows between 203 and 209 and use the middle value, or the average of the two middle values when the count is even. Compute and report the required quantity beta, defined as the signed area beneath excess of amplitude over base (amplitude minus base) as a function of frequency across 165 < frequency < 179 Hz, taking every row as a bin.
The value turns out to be -0.70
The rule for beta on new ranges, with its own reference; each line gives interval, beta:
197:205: 0.32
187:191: 0.04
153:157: -0.36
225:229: -1.71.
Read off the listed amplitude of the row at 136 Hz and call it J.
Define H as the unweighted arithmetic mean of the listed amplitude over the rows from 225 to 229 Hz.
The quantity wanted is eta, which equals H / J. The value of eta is 0.76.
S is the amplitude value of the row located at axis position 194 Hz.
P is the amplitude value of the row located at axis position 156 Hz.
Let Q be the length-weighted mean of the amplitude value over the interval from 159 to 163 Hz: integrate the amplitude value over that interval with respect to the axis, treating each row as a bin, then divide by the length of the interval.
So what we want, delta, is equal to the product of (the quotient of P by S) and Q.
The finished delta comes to 1.04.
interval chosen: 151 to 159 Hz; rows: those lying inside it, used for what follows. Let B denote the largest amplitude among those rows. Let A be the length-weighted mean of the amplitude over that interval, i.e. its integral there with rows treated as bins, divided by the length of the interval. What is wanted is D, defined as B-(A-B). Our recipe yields 1.14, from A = 1.1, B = 1.13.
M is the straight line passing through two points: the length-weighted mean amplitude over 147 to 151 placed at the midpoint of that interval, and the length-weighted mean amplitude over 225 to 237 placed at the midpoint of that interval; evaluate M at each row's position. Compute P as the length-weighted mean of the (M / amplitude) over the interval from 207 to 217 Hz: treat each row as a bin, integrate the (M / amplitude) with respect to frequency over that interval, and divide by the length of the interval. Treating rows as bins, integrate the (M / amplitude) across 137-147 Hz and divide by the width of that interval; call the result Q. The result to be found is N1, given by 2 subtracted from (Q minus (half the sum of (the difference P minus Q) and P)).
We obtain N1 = -1.49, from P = 1.08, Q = 1.06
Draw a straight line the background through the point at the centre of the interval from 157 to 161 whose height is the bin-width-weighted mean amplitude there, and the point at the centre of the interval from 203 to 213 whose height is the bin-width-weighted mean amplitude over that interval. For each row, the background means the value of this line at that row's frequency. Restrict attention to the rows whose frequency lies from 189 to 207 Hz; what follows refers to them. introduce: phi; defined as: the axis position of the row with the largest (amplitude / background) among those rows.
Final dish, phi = 202 Hz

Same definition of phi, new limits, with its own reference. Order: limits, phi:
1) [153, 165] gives 164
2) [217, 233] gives 232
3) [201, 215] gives 202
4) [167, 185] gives 182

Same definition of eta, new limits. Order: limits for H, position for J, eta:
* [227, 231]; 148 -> 0.77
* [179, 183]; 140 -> 1.16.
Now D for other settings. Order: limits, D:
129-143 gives 1.08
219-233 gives 1.16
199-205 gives 1.28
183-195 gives 1.26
